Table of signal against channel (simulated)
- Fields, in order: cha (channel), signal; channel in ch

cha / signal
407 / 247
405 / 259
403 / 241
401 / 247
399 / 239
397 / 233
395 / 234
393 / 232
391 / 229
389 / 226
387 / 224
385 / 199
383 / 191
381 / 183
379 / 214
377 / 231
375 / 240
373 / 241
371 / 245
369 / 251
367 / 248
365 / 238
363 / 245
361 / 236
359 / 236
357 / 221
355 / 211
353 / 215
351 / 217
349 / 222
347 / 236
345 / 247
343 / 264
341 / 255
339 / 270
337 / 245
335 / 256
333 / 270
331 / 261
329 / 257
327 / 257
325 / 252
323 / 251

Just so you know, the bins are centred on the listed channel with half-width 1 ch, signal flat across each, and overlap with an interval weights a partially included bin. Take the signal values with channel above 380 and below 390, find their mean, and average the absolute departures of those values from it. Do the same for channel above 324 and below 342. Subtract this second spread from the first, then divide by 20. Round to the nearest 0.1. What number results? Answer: 0.5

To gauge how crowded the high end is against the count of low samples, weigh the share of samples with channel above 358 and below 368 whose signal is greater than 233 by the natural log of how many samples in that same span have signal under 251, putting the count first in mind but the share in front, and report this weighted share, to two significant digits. 1.6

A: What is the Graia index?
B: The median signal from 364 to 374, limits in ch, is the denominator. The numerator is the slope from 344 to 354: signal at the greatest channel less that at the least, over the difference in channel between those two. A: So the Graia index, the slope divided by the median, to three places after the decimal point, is -0.016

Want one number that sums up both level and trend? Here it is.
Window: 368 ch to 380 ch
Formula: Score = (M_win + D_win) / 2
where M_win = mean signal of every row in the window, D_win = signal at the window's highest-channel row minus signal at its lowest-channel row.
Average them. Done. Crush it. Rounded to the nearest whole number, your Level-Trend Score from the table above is 100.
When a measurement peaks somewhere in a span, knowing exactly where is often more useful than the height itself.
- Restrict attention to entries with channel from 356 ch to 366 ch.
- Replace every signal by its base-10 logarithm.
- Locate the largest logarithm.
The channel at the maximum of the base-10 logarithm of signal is 363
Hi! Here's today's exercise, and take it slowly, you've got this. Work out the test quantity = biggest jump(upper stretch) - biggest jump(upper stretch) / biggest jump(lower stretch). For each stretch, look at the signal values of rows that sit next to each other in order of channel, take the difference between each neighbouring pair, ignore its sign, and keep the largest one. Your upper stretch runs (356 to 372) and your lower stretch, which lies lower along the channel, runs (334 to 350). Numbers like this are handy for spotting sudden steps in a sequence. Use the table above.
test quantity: 14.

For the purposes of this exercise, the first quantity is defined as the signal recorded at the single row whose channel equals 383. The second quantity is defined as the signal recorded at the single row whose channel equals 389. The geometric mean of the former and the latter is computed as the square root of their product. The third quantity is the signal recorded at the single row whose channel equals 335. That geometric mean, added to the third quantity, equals 464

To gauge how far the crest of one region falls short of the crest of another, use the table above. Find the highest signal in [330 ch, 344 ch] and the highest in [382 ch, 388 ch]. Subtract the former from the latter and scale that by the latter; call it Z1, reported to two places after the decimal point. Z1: -0.21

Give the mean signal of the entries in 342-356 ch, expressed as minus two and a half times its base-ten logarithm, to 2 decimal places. -5.91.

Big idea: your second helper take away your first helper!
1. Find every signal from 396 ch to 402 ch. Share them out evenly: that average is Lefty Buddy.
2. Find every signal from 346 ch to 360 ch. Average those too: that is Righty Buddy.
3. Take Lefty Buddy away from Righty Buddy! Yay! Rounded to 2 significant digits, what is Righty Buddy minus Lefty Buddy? -17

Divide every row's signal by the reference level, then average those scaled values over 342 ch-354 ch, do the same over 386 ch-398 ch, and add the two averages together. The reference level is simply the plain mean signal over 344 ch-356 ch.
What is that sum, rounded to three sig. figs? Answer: 2.06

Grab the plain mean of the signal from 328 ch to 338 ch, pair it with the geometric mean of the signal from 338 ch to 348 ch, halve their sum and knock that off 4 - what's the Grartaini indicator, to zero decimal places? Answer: -252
